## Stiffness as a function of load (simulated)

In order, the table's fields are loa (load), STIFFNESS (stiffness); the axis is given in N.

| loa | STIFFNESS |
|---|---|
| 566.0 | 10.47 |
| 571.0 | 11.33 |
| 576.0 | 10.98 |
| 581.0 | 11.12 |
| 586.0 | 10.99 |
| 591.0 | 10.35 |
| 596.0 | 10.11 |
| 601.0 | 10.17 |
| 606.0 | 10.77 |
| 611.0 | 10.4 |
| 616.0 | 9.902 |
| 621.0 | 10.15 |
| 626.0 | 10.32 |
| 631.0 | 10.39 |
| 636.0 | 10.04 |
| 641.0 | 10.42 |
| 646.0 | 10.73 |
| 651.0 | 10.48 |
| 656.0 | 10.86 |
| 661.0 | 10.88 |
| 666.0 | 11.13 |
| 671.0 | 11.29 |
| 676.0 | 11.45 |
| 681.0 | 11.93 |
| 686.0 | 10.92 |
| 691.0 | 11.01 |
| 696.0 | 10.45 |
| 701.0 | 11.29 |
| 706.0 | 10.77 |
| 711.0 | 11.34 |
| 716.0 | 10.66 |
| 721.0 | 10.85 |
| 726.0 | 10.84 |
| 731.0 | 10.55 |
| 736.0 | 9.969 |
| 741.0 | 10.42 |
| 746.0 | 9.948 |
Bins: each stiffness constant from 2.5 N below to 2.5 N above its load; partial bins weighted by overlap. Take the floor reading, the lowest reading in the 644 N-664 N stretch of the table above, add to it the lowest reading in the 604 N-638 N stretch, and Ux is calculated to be 20.38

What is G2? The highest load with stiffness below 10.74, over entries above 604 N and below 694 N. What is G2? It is 651.0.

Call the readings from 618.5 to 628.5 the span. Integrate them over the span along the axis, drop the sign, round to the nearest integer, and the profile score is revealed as 102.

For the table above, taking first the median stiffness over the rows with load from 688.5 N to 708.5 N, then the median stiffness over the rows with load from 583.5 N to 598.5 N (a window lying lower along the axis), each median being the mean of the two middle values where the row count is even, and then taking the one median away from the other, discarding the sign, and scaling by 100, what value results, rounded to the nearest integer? 54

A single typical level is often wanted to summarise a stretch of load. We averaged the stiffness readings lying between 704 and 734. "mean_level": 10.8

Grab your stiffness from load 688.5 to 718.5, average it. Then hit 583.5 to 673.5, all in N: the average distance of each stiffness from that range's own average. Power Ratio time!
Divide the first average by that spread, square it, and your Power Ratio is 1072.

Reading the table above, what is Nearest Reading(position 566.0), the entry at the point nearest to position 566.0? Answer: 10.47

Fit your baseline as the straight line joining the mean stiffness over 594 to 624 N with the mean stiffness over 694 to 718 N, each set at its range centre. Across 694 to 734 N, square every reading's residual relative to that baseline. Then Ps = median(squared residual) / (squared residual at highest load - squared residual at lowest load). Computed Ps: 1.0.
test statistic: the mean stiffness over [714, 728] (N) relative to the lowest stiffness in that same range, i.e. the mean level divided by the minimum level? 1.01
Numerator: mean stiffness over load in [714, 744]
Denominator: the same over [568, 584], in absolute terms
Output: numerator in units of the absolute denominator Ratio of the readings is 0.95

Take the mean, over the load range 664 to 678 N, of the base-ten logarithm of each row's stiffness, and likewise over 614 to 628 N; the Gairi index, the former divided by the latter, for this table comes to 1.05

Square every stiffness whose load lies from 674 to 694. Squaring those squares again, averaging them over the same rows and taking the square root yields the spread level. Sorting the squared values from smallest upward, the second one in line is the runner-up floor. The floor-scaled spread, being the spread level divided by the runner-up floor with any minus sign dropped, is 1.06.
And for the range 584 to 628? 1.05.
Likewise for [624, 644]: 1.00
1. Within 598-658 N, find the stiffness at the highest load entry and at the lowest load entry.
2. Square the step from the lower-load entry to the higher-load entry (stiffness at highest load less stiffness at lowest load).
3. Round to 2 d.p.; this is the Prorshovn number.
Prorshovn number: 0.48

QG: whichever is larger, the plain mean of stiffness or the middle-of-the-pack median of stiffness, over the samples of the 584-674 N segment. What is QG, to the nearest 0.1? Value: 10.5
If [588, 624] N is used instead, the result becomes 10.3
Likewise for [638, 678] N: 10.9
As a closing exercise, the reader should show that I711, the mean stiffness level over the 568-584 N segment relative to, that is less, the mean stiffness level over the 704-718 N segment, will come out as 0.2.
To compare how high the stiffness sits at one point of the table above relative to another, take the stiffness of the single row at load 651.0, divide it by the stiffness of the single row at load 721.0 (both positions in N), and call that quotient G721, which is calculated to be 0.97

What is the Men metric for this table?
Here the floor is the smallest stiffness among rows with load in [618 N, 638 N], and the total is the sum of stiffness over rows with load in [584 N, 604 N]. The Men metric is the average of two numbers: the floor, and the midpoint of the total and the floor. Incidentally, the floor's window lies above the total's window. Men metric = 17.9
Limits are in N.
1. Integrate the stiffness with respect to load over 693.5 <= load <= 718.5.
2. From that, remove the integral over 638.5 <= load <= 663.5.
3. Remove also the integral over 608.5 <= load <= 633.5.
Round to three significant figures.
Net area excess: -250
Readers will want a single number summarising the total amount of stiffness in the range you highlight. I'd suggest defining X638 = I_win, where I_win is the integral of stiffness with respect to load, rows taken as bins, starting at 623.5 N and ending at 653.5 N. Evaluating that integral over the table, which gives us 312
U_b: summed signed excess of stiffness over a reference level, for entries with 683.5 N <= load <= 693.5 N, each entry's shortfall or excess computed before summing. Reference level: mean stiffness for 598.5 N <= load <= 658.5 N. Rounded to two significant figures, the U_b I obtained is 1.2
